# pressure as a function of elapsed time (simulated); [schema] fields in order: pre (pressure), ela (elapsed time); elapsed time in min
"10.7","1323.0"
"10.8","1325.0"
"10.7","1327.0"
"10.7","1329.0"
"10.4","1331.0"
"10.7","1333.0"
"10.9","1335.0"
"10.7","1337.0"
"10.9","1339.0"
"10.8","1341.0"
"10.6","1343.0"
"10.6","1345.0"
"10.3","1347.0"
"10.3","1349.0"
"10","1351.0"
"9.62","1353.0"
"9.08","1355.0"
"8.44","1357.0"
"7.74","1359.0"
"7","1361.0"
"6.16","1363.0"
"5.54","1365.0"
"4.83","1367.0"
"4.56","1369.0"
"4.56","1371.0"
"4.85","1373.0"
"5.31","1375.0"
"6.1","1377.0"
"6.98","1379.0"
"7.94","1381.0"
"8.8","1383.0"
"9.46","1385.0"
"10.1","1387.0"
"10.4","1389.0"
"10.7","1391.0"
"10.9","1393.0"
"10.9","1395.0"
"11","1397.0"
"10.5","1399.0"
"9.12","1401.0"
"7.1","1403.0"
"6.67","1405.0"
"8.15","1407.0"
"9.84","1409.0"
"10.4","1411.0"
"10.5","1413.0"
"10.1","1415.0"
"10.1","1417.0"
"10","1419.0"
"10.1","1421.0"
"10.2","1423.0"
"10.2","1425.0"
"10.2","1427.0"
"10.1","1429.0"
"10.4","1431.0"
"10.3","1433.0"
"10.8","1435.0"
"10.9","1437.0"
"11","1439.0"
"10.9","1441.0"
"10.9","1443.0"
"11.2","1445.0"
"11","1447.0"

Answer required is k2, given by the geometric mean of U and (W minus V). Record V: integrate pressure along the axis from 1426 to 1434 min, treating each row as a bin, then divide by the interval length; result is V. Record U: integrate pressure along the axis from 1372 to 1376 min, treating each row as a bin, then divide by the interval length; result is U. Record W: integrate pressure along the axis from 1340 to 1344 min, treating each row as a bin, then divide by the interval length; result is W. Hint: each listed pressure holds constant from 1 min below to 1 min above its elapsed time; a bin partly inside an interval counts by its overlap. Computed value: 1.51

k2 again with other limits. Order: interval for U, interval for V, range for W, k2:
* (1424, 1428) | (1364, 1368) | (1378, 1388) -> 5.95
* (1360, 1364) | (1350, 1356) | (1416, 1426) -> 1.91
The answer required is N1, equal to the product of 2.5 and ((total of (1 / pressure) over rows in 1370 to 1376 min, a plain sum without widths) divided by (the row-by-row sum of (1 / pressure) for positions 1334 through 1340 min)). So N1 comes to 5.5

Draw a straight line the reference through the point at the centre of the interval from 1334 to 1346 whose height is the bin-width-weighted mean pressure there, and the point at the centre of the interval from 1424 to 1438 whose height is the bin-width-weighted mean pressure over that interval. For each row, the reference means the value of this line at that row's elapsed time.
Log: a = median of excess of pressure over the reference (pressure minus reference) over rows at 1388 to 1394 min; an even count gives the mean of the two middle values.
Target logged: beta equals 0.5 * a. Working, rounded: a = 0.14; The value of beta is 0.07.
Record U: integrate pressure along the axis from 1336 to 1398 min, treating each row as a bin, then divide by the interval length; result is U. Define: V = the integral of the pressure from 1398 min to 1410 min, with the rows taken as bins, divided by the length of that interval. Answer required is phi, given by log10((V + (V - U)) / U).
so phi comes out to 0.00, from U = 8.6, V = 8.6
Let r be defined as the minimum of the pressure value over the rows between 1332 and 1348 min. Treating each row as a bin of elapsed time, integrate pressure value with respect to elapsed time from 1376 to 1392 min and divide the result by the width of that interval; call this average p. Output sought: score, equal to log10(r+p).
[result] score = 1.28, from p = 8.8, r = 10.3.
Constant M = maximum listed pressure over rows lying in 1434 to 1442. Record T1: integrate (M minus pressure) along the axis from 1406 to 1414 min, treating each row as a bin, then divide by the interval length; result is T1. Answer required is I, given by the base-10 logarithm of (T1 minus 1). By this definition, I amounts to -0.56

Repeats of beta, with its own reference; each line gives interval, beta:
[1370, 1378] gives -2.77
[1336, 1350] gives -0.07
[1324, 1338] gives -0.04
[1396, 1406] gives -0.70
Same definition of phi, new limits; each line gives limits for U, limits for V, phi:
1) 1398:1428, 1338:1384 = -0.19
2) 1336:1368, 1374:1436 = 0.05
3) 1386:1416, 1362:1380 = -0.95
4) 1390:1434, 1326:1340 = 0.07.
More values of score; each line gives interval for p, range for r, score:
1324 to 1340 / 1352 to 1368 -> 1.19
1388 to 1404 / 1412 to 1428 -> 1.30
